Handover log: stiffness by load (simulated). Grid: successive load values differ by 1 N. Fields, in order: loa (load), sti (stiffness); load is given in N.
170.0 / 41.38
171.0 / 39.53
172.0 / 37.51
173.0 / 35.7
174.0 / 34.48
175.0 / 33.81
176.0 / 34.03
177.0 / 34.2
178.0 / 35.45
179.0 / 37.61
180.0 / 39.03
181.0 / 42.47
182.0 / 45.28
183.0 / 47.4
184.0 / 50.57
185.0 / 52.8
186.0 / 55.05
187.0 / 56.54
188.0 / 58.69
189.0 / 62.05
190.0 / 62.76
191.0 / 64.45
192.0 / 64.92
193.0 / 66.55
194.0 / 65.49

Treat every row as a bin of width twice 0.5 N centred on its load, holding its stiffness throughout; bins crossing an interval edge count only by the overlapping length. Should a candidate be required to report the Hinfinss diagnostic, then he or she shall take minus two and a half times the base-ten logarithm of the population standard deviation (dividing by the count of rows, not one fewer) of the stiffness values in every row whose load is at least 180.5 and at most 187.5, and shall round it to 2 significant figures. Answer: -1.7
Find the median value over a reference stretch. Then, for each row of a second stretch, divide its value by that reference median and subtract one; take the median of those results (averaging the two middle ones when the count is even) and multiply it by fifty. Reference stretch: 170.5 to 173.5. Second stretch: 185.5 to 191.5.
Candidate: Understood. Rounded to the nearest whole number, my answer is 30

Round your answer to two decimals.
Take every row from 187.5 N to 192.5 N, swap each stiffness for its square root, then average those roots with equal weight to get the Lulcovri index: 7.91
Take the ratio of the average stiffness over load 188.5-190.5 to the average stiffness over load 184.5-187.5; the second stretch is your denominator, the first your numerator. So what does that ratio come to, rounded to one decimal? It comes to 1.1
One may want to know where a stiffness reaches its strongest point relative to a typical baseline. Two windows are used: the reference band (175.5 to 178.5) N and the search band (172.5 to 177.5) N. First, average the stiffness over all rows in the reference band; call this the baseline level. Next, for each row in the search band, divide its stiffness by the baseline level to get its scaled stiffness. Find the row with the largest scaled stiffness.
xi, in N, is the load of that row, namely 173.0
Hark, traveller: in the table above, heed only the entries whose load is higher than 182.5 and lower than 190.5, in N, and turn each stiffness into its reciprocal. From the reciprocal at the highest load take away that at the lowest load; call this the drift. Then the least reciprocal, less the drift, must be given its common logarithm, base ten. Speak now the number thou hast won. -1.676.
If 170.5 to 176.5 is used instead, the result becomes -1.673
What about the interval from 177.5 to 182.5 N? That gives -1.550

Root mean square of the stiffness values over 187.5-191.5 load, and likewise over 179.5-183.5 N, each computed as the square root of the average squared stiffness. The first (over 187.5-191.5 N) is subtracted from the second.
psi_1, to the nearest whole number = -18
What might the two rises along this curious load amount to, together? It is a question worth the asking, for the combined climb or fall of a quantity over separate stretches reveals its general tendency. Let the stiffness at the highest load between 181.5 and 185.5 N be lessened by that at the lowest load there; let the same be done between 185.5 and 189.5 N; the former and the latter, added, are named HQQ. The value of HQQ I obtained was 15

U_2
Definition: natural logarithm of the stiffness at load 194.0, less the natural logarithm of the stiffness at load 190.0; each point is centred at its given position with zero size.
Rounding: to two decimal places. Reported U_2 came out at 0.04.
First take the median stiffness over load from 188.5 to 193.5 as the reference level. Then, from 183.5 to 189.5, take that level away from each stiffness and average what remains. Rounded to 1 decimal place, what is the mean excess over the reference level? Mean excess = -8.5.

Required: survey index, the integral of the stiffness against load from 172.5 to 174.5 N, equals 70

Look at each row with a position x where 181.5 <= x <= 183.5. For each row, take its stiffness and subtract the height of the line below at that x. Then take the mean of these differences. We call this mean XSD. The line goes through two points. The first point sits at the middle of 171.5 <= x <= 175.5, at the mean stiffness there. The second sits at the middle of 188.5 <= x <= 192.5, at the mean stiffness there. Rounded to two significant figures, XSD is -3.9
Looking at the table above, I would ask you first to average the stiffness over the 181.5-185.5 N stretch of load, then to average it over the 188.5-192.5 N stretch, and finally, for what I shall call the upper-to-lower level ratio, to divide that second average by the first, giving 1.3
